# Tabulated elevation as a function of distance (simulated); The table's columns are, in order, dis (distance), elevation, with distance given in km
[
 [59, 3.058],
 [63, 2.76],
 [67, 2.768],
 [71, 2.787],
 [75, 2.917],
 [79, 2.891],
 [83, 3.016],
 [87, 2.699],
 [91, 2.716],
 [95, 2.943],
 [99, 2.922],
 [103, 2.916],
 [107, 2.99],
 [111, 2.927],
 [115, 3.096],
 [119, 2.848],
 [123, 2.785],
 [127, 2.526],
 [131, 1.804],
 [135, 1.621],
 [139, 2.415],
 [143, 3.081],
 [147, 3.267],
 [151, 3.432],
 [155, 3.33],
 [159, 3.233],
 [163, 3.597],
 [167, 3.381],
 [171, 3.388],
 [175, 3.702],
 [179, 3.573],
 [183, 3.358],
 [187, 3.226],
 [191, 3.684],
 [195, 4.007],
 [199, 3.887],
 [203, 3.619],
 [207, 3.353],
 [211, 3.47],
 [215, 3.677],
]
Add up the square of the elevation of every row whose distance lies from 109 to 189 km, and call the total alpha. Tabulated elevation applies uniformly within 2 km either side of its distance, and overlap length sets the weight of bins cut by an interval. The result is 190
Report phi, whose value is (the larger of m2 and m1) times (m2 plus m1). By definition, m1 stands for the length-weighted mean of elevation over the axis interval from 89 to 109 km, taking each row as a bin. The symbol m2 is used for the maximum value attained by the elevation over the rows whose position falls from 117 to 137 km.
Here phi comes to 17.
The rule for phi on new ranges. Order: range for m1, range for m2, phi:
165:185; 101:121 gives 23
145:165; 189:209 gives 30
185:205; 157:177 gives 27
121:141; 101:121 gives 16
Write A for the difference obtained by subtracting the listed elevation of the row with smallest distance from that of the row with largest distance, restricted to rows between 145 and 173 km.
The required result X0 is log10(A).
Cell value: -0.9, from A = 0.12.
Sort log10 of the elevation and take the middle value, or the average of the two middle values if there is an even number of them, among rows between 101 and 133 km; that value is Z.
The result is 0.46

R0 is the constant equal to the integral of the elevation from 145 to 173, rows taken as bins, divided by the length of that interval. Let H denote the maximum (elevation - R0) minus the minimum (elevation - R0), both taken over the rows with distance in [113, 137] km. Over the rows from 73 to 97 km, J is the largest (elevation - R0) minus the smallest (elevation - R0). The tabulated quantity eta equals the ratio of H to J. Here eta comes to 4.7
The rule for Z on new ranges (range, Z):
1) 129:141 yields 0.26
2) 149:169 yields 0.53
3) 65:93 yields 0.45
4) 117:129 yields 0.44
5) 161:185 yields 0.54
